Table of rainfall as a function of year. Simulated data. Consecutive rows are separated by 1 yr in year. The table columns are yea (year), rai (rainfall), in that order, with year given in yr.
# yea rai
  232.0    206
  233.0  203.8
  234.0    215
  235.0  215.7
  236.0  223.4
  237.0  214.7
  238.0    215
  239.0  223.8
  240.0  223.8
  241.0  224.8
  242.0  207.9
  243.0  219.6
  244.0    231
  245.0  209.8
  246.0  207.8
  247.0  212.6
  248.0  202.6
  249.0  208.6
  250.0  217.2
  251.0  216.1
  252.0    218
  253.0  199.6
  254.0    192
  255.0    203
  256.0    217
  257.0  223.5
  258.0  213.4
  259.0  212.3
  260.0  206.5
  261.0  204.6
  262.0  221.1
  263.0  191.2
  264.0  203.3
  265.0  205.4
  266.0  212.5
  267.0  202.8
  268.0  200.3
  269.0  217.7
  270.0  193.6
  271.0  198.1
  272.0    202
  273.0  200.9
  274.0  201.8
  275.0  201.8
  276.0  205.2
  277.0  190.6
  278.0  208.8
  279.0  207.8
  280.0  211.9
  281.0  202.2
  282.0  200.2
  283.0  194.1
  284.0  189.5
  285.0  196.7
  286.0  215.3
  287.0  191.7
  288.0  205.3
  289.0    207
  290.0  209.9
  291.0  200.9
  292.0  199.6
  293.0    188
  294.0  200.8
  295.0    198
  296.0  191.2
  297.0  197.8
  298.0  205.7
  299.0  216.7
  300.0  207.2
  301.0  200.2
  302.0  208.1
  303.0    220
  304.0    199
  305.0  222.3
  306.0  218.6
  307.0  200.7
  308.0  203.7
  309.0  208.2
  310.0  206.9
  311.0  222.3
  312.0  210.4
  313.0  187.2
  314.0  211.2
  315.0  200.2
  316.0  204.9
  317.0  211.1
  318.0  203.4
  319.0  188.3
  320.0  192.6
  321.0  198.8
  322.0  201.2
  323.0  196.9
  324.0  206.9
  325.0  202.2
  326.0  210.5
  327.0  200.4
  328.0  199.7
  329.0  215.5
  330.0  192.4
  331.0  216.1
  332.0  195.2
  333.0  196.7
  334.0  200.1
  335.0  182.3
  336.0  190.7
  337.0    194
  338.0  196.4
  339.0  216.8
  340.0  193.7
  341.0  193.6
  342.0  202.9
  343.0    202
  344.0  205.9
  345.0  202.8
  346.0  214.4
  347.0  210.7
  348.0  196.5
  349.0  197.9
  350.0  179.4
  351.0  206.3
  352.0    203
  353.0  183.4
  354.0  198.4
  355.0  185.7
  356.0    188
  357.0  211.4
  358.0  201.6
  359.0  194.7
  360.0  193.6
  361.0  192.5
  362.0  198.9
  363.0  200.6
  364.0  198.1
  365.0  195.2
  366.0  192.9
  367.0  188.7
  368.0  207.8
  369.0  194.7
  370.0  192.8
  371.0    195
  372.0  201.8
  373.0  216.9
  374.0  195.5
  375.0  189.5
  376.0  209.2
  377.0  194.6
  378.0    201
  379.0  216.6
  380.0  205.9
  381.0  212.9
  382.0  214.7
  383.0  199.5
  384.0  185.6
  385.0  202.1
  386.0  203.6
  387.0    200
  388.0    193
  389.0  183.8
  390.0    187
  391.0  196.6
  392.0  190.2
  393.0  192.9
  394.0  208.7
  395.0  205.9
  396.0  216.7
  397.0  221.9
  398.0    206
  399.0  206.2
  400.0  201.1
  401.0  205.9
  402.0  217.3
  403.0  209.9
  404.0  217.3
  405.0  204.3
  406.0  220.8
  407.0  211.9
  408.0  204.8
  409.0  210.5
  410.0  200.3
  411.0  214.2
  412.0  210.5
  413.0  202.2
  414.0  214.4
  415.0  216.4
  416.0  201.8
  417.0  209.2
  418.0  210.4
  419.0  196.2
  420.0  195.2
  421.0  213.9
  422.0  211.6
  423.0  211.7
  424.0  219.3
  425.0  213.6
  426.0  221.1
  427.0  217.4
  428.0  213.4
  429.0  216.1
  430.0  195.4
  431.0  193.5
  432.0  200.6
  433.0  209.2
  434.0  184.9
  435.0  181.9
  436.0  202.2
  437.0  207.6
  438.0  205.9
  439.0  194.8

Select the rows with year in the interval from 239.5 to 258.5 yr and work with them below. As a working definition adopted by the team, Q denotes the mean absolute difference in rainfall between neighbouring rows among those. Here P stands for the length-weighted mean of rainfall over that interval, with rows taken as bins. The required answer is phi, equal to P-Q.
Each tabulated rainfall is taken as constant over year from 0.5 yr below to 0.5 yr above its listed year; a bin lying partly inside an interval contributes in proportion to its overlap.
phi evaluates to 204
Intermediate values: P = 213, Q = 9.1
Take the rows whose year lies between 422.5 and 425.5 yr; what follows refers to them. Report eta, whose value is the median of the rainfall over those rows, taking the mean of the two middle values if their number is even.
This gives 214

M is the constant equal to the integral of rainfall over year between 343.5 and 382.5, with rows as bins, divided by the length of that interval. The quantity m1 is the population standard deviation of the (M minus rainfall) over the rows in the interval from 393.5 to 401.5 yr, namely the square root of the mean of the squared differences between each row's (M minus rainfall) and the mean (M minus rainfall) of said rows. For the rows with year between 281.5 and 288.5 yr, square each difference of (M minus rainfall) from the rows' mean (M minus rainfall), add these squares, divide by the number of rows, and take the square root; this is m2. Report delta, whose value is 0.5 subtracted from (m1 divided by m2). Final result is 0.27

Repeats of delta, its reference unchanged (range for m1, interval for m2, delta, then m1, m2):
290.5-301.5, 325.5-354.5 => 0.27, 7.3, 9.6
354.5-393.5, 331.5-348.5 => 0.52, 8.7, 8.5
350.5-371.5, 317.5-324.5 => 0.69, 7.0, 5.9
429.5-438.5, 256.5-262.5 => 0.83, 9.2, 6.9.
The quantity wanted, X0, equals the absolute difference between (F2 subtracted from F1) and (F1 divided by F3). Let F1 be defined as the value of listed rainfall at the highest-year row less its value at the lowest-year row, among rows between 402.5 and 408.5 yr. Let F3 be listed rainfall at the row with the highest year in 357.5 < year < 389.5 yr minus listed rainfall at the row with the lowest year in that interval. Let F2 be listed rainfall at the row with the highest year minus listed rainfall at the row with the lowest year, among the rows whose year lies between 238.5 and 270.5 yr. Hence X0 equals 25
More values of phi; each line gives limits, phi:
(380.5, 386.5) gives 193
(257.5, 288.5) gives 195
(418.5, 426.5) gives 204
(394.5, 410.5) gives 201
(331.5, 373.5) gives 189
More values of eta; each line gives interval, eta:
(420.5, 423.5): 212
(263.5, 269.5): 204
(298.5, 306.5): 212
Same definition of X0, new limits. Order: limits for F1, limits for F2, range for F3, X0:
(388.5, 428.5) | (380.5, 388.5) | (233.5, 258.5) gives 68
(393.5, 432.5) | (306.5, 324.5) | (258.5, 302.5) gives 16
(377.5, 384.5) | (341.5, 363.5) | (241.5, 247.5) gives 10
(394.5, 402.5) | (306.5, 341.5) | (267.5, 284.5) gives 20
